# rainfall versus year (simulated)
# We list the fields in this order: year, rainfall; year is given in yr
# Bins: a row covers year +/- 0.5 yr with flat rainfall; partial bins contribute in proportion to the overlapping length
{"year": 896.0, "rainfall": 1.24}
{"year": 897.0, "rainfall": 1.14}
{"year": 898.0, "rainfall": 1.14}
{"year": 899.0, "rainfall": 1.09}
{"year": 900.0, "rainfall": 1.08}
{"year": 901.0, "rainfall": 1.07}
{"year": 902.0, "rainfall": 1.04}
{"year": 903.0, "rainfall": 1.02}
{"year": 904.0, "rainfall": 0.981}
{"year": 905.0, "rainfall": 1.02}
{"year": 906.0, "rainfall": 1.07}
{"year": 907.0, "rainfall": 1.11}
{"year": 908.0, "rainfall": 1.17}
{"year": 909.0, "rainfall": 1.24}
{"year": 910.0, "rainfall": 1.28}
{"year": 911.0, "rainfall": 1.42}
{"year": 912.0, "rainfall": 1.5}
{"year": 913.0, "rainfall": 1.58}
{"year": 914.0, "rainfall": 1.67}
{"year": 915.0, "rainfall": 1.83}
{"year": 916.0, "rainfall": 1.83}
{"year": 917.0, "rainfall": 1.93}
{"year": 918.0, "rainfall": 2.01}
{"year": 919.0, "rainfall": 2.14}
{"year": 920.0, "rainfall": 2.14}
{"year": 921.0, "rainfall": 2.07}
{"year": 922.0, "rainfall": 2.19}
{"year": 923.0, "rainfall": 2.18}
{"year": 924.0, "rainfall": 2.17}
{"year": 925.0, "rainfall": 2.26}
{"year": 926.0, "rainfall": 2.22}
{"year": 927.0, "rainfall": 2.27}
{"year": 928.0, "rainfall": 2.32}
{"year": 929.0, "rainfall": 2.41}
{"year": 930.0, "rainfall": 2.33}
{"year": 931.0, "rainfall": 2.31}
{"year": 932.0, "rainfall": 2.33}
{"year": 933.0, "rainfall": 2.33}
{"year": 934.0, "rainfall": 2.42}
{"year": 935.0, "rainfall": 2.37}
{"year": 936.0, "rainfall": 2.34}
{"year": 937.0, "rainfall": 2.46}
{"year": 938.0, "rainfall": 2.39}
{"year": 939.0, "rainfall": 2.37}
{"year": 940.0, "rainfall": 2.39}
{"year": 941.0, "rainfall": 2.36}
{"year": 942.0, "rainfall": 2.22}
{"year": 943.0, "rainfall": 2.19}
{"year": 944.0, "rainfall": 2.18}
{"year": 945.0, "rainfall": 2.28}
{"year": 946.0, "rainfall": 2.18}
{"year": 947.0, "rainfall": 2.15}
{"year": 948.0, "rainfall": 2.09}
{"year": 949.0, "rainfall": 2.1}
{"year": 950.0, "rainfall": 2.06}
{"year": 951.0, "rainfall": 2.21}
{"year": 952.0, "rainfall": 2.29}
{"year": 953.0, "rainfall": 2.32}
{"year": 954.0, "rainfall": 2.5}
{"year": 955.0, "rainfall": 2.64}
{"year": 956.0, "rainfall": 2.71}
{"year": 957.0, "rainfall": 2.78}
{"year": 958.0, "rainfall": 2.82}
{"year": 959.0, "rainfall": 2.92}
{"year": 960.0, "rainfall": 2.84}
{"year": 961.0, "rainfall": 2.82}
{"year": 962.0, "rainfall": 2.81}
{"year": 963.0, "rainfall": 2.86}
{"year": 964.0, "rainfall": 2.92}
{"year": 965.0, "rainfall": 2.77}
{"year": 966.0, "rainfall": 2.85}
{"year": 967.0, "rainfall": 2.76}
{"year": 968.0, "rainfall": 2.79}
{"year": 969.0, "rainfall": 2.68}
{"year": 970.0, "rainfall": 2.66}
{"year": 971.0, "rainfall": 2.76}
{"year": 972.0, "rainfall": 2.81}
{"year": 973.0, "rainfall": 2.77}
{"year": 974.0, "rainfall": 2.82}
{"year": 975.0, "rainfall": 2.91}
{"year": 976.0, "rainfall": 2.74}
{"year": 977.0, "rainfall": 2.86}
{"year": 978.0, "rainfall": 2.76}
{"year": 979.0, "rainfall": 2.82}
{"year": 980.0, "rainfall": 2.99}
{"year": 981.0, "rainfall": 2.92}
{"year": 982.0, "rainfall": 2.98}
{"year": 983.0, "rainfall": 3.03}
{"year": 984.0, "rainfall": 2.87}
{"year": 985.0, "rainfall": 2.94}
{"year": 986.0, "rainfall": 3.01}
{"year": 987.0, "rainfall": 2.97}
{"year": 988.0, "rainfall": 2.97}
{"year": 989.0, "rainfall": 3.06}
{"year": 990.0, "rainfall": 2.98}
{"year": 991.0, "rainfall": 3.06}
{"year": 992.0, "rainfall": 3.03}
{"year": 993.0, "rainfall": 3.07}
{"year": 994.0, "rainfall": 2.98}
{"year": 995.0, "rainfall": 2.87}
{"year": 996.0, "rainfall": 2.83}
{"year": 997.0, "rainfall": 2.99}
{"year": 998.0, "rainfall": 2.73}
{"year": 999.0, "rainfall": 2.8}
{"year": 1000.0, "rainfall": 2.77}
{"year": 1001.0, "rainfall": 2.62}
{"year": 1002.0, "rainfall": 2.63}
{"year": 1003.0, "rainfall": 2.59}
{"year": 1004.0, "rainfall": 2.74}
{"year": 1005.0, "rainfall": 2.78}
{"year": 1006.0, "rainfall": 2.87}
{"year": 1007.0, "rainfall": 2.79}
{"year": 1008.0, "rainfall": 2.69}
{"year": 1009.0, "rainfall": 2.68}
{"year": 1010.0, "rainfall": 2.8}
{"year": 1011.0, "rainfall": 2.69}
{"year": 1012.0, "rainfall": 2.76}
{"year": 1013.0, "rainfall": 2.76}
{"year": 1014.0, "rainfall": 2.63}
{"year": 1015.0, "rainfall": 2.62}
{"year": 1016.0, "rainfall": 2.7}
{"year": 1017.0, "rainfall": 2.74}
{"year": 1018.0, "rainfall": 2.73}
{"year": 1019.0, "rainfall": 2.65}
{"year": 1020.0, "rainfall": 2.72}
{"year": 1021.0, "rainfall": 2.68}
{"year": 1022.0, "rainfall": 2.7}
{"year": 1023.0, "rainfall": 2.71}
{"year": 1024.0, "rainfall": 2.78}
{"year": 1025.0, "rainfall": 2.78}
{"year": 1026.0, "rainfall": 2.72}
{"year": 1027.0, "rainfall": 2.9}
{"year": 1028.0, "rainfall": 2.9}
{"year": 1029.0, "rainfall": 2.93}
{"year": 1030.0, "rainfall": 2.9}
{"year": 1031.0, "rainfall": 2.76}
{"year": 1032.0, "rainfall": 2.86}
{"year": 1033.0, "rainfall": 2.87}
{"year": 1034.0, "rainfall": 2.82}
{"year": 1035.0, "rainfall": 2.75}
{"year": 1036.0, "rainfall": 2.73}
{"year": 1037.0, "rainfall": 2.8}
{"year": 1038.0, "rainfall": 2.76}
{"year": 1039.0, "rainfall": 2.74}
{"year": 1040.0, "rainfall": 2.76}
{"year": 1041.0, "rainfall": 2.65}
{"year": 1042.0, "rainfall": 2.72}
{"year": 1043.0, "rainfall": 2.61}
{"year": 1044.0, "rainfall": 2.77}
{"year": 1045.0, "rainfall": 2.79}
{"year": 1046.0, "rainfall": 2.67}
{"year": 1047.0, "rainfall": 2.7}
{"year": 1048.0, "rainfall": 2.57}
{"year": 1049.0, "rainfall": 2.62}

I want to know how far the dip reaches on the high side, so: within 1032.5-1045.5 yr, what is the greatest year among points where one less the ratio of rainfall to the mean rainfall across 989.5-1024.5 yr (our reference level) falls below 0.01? 1045.0 yr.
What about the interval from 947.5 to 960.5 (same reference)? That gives 960.0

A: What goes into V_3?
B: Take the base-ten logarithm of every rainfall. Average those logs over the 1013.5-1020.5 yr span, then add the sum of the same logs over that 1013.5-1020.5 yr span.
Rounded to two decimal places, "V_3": 3.43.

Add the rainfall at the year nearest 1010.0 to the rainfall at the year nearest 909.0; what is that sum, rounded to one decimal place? 4.0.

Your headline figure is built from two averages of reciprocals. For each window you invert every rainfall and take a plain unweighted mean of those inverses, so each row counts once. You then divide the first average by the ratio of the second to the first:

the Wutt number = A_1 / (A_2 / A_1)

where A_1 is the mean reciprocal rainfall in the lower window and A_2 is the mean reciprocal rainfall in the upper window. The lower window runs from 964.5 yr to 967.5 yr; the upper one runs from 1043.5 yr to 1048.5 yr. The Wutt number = 0.35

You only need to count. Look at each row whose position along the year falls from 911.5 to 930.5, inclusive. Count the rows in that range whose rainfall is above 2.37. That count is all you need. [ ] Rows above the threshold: 1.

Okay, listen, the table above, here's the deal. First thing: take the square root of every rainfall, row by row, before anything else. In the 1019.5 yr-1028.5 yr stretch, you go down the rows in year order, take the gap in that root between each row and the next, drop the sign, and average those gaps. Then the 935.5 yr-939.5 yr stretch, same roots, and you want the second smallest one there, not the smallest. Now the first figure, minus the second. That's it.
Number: -1.53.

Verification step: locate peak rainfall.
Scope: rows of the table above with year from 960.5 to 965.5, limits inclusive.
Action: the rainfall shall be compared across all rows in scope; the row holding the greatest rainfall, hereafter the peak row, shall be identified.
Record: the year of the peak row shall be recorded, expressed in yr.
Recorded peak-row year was 964.0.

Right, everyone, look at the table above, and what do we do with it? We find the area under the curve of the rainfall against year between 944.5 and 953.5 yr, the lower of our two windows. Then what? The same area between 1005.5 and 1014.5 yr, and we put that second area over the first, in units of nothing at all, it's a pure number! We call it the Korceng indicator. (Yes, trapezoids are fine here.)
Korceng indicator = 1.25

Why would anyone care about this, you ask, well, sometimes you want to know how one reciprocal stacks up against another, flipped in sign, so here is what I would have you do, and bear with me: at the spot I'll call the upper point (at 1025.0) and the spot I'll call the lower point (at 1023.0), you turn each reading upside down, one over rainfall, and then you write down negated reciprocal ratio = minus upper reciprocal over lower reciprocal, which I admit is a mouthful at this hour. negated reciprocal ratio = -1.0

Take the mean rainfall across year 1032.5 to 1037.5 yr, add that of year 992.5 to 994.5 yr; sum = 5.8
